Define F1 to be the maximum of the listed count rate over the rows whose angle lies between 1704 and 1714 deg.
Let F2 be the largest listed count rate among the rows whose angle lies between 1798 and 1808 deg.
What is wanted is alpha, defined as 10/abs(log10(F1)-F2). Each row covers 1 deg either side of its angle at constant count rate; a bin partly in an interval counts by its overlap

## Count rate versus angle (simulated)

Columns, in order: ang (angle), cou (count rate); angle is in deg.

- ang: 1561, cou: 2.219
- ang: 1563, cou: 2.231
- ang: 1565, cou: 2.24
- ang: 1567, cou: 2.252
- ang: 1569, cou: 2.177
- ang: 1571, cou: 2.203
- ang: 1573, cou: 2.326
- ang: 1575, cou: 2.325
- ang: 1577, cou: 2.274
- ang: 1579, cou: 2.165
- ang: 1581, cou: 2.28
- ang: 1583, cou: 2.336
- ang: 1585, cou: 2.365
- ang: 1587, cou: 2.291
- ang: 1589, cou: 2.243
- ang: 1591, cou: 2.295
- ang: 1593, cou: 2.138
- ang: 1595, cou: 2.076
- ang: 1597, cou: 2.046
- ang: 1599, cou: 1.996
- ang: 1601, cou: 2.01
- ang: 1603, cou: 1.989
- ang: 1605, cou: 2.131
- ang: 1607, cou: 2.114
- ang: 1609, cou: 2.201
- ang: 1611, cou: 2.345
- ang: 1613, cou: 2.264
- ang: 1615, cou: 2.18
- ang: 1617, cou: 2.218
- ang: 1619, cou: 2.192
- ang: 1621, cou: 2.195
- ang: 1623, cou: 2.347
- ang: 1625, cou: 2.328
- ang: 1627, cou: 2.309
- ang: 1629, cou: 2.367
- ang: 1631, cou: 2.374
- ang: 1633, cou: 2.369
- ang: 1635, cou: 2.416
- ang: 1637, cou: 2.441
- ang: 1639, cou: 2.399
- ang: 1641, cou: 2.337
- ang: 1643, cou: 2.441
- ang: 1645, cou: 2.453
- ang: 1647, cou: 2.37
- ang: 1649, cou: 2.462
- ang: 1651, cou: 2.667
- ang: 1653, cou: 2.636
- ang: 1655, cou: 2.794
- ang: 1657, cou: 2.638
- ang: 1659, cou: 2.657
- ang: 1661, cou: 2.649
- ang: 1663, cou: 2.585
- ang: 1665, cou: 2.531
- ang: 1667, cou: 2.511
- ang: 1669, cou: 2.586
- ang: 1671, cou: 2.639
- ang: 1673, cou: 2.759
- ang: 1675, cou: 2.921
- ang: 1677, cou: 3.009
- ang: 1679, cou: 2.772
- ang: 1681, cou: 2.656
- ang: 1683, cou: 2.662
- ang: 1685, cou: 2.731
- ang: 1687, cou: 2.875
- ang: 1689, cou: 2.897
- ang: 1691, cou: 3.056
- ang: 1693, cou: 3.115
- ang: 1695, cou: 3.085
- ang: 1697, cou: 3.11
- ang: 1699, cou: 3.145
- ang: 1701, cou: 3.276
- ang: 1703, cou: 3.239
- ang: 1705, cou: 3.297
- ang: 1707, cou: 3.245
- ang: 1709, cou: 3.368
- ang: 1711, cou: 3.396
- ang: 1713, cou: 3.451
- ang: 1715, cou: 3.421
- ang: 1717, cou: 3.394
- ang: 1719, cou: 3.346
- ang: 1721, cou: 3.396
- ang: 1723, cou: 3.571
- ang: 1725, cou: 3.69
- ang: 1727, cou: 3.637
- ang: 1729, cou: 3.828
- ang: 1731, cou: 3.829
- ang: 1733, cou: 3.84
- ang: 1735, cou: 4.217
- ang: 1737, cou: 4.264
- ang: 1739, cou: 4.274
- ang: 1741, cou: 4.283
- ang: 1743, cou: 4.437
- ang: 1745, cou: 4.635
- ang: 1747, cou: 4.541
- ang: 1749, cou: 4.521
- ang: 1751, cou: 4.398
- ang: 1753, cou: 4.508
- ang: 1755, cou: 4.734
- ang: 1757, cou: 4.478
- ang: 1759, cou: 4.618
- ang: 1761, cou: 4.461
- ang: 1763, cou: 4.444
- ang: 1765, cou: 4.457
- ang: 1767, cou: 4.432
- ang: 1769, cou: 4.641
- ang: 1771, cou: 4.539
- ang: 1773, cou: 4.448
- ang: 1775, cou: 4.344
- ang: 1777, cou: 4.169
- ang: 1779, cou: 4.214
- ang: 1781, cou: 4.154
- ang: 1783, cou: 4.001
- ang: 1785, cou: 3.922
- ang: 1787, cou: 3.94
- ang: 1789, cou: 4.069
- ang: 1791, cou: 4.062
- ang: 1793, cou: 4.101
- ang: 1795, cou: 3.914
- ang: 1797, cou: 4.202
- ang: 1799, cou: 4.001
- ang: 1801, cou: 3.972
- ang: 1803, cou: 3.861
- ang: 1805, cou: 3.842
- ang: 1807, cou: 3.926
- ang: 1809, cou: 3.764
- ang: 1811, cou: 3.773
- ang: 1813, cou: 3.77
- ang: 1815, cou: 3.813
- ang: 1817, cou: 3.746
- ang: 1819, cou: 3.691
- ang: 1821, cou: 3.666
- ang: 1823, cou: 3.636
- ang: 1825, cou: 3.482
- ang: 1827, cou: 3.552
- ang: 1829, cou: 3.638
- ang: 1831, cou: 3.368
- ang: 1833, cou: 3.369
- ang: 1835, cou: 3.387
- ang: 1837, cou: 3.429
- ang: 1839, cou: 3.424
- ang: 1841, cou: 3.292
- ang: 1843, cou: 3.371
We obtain 2.9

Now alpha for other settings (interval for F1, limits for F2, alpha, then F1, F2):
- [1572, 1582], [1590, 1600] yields 5.2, 2.326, 2.295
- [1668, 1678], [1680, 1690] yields 4.1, 3.009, 2.897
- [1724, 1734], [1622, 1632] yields 5.6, 3.84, 2.374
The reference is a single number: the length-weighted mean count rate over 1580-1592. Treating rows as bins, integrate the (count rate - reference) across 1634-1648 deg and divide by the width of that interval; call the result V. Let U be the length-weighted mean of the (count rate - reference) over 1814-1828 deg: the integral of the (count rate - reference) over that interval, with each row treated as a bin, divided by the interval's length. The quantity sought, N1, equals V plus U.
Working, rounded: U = 1.35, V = 0.1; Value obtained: 1.5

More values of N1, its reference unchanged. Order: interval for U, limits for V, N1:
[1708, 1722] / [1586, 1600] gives 0.9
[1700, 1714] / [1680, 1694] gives 1.6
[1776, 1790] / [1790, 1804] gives 3.5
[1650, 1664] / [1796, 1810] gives 2.0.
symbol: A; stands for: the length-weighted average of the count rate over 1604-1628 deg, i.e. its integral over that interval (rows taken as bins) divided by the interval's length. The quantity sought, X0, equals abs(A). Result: 2.2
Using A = 2.2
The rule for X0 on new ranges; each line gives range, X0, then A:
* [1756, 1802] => 4.2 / 4.2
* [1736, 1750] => 4.4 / 4.4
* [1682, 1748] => 3.5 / 3.5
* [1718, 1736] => 3.7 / 3.7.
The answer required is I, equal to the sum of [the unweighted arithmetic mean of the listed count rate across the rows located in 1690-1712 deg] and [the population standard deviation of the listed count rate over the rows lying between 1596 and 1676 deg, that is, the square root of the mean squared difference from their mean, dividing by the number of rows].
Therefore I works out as 3.44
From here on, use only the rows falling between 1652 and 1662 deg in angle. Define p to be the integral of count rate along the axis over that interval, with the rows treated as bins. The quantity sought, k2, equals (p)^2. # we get 715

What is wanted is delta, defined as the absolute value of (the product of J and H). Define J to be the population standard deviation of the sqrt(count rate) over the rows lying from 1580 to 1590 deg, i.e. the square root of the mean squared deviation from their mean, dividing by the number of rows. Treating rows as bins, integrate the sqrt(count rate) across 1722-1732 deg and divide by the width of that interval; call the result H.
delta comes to 0.027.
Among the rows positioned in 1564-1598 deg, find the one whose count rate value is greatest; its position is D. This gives 1585 deg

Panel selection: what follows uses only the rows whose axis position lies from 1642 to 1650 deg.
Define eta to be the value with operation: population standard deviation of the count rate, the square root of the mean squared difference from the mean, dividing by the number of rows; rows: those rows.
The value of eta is 0.036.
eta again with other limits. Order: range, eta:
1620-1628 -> 0.059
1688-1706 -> 0.117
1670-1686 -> 0.124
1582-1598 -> 0.114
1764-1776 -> 0.093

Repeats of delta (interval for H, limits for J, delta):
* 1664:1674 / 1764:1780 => 0.057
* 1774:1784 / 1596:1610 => 0.053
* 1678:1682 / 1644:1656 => 0.075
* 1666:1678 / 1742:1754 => 0.030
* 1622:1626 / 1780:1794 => 0.030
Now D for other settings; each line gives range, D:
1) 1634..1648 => 1645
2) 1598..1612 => 1611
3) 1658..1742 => 1741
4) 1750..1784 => 1755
